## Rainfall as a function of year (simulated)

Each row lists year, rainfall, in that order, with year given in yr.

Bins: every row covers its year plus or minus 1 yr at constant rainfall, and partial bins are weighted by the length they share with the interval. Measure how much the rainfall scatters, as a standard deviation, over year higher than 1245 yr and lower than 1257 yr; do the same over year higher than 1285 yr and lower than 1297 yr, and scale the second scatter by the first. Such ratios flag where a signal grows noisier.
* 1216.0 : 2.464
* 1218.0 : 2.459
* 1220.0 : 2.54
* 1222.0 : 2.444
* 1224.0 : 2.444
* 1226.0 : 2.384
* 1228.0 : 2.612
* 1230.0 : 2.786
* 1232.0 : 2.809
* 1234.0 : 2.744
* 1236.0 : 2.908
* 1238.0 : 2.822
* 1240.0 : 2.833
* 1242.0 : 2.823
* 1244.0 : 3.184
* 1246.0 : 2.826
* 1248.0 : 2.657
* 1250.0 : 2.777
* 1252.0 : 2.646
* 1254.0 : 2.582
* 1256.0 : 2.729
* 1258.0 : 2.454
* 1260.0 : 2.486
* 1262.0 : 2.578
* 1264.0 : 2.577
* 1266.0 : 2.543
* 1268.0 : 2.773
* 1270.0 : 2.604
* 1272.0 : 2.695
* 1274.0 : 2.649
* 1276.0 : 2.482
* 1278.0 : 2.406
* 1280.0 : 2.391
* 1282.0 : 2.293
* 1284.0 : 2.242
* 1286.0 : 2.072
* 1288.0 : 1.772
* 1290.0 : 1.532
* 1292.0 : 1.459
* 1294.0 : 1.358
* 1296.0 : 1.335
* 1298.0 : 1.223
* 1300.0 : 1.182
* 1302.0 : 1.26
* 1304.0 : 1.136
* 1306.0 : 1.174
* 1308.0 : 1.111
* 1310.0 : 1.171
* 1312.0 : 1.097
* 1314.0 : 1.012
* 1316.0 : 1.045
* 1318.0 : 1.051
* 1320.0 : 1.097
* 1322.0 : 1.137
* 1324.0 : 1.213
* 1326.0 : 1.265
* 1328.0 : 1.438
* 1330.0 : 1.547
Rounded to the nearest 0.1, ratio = 3.1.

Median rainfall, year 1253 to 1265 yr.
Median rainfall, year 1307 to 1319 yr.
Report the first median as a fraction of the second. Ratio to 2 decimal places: 2.40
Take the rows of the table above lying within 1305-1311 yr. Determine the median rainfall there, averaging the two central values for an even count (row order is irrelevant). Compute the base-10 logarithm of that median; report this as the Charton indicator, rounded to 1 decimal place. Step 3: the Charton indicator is 0.1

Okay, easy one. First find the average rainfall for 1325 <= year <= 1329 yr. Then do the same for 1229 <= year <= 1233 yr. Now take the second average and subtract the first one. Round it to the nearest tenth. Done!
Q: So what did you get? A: 1.4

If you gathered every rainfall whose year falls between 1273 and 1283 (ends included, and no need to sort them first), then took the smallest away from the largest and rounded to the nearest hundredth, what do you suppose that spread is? 0.36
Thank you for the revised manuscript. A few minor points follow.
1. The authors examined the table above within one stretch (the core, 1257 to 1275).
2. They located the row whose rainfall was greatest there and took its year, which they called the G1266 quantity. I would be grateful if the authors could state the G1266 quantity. 1268.0 yr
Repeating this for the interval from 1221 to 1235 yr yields 1232.0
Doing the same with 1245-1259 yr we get 1246.0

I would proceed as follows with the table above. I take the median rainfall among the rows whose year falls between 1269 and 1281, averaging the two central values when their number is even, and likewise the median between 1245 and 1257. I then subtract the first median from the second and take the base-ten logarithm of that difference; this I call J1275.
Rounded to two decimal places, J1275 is -0.82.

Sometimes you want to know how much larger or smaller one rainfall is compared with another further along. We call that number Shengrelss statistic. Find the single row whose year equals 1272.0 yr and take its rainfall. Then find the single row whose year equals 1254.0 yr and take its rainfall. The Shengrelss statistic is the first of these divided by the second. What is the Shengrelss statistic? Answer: 1.04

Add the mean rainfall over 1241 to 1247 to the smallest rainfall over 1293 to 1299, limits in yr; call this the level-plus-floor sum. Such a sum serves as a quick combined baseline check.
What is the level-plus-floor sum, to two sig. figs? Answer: 4.2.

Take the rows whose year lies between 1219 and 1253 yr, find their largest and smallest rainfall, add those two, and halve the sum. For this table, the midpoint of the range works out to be 2.8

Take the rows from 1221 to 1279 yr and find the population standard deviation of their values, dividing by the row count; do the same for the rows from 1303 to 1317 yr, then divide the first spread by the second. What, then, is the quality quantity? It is 3.1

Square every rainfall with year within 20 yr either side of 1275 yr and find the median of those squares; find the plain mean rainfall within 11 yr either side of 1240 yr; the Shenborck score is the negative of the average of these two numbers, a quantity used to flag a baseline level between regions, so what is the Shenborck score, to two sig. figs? -4.5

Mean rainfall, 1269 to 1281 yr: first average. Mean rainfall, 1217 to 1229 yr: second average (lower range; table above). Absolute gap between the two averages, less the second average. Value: -2.42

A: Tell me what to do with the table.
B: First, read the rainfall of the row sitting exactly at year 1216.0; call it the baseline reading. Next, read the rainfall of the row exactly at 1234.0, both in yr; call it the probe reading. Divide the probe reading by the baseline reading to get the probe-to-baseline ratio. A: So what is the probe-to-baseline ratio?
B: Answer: 1.11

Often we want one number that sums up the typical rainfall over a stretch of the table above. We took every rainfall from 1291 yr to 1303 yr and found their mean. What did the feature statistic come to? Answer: 1.3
